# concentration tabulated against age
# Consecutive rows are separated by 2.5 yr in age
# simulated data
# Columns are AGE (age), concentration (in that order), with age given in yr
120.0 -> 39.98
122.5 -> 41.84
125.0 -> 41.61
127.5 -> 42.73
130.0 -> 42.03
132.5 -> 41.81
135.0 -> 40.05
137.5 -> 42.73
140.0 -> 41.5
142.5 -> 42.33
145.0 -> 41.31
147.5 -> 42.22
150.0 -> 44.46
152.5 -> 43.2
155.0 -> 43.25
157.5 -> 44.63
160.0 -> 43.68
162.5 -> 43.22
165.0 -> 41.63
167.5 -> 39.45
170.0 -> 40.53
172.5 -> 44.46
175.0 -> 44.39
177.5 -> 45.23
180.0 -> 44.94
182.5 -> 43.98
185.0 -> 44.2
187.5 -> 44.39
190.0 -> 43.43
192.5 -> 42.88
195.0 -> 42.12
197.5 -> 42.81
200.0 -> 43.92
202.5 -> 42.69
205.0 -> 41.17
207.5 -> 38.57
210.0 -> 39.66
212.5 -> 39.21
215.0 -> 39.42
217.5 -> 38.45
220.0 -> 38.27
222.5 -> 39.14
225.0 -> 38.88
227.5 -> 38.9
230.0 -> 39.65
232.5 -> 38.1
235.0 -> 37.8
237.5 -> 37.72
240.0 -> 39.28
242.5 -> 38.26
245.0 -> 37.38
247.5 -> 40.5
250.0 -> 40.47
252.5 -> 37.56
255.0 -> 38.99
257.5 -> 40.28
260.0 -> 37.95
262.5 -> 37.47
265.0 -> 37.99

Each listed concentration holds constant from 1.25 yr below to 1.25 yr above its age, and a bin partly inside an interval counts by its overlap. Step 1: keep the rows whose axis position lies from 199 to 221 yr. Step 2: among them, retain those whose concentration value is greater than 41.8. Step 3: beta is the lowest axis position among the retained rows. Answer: 200.0 yr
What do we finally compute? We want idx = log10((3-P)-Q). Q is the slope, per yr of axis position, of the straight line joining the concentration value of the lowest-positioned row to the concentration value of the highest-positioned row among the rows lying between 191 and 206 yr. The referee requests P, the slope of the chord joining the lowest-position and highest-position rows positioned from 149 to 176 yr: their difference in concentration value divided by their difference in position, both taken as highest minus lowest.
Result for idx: 0.497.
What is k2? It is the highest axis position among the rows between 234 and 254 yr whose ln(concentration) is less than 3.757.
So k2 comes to 252.5 yr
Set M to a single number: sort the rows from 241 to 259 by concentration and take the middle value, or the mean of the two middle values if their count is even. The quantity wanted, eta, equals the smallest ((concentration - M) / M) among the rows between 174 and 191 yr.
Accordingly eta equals 0.11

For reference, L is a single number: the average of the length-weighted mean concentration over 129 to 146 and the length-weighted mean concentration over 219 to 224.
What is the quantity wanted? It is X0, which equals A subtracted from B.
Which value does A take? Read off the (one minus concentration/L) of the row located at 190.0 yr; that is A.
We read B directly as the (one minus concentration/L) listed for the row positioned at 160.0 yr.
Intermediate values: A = -0.08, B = -0.086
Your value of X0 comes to -0.01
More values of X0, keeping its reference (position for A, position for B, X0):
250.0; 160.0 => -0.08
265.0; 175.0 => -0.16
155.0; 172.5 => -0.03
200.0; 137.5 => 0.03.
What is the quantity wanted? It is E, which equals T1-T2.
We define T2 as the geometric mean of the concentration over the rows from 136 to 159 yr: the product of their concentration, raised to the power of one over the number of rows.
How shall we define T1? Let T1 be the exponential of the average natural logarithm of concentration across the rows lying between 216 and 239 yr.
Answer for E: -4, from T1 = 38.5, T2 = 42.8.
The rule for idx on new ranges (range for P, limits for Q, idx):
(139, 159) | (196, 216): 0.479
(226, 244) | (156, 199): 0.490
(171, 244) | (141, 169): 0.506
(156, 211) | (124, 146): 0.493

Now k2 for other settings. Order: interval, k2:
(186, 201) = 197.5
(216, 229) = 227.5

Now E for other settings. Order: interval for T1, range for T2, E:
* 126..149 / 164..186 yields -1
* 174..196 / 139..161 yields 1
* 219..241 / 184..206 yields -4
